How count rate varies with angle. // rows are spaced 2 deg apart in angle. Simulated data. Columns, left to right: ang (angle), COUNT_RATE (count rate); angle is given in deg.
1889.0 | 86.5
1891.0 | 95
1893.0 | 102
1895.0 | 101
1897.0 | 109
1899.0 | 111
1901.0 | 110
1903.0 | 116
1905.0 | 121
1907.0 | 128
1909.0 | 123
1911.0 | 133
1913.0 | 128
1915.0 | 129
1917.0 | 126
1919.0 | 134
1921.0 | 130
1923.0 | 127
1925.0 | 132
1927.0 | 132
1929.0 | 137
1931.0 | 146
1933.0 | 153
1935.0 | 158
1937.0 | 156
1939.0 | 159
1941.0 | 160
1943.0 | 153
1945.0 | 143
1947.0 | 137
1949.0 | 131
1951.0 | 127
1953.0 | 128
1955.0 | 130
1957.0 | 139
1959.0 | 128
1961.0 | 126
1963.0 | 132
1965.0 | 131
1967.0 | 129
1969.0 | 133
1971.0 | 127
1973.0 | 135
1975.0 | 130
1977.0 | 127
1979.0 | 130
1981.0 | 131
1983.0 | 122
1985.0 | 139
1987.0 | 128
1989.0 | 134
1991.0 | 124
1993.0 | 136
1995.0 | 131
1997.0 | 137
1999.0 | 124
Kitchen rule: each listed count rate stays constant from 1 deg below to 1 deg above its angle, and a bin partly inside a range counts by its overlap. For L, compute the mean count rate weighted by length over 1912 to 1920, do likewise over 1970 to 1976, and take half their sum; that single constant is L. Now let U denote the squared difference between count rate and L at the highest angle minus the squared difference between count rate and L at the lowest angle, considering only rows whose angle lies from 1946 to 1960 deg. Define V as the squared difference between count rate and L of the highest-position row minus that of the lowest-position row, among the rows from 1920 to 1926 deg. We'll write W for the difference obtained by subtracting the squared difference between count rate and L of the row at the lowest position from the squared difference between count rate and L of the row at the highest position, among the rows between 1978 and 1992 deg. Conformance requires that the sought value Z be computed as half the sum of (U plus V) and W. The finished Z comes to -3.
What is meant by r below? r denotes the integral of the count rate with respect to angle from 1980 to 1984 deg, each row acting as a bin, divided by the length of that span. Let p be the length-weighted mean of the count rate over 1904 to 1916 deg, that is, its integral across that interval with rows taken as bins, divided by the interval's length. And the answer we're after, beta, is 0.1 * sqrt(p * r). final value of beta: 12.7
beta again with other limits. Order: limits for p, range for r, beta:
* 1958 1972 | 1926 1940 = 13.9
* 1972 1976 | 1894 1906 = 12.1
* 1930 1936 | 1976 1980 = 14.0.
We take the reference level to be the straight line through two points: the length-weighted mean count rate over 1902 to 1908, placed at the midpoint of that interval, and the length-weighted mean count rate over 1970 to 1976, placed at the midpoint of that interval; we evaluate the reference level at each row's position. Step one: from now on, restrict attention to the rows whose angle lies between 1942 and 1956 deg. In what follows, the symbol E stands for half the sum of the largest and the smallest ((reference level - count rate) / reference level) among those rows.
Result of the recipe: -0.101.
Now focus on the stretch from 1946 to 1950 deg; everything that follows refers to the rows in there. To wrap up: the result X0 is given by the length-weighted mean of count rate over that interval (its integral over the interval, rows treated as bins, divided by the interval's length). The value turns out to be 134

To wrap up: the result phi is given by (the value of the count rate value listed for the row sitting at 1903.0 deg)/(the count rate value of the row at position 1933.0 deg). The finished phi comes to 0.8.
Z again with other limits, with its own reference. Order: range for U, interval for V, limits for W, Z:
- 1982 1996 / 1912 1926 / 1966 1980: -31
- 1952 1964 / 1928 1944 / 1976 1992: 254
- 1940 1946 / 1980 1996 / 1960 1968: -374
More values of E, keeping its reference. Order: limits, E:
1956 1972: -0.028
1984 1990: -0.008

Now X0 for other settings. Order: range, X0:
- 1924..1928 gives 132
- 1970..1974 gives 131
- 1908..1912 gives 128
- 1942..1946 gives 148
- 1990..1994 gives 130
